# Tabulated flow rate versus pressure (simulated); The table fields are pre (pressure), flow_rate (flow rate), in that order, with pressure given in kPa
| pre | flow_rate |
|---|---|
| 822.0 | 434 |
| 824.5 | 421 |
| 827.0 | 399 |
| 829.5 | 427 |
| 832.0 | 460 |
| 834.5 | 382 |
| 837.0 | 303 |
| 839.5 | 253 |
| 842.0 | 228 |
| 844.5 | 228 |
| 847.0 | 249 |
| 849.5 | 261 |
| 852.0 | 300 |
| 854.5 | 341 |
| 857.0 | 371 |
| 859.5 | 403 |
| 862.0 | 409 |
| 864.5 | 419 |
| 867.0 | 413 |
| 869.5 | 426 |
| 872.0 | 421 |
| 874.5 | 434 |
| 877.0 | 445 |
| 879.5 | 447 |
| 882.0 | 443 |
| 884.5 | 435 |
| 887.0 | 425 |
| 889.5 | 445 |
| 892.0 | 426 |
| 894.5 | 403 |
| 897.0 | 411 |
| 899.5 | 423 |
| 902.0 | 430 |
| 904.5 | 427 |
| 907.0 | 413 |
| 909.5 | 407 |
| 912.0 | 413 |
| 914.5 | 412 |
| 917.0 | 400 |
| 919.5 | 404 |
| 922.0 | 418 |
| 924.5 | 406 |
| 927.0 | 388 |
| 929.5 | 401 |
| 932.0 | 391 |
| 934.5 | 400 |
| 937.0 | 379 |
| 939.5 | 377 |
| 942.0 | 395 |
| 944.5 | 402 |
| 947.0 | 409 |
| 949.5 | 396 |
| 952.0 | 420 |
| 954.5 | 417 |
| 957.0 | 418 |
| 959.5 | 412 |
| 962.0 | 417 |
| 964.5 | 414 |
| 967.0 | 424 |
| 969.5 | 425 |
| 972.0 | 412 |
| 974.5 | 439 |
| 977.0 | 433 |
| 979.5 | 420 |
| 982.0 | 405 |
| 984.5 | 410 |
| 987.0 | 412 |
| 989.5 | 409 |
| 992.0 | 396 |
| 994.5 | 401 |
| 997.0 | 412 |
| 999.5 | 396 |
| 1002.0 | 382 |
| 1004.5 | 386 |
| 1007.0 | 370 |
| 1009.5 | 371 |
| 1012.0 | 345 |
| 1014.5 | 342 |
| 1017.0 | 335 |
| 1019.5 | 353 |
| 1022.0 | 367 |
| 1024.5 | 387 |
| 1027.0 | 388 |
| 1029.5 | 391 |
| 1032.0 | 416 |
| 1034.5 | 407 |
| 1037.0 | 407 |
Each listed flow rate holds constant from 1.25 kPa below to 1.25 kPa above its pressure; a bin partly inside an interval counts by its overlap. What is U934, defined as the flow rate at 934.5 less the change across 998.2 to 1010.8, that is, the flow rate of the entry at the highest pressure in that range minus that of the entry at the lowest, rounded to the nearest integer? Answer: 425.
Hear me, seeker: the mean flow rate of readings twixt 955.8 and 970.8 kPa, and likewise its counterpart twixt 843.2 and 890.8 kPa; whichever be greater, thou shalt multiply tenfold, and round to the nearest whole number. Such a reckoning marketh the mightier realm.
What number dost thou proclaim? 4183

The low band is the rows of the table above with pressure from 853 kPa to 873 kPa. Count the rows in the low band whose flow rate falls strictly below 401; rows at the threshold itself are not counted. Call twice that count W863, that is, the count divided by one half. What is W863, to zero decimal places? 4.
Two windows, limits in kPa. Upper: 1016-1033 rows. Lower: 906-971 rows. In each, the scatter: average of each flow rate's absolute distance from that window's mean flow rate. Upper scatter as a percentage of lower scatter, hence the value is 208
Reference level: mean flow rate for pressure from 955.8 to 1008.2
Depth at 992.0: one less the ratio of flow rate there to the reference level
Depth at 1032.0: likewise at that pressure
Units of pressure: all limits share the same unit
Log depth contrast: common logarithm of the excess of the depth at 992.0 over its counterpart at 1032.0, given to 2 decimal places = -1.31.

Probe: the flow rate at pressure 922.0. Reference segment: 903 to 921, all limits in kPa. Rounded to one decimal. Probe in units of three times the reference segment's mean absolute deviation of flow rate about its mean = 22.6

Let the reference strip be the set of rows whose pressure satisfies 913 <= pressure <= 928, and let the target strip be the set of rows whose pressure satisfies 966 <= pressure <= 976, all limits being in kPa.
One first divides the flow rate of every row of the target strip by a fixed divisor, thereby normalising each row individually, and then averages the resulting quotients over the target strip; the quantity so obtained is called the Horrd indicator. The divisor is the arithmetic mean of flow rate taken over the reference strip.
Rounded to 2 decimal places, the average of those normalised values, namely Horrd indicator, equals 1.05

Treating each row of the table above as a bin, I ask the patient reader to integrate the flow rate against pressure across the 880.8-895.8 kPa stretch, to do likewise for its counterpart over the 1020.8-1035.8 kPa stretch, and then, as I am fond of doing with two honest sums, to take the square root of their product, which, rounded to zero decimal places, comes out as 6160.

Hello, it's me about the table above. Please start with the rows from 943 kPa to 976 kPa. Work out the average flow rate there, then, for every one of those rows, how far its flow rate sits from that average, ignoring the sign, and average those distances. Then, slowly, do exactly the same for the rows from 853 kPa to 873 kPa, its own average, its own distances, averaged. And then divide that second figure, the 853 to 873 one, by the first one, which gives 3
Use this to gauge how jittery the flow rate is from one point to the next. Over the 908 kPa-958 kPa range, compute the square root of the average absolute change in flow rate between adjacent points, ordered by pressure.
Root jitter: 3.20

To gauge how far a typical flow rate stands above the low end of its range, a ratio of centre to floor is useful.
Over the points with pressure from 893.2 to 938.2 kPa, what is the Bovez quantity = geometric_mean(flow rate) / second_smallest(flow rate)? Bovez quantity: 1.05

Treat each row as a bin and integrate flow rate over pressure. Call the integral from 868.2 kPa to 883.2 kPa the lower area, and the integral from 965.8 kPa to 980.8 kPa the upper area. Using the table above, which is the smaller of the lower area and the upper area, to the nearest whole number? 6382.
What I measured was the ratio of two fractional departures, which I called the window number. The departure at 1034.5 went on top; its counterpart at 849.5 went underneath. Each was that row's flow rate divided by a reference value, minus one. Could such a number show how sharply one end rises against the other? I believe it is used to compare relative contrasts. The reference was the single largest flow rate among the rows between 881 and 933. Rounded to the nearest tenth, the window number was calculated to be 0.2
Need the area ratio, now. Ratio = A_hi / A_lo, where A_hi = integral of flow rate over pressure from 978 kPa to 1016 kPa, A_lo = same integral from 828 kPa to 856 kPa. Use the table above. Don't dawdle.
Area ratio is 1.7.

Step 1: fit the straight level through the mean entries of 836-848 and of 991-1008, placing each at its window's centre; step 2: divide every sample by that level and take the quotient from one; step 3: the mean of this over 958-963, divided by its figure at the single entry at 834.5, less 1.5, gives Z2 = -1.21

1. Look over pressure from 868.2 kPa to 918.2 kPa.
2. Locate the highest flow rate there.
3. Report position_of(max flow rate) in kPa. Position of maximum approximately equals 879.5 kPa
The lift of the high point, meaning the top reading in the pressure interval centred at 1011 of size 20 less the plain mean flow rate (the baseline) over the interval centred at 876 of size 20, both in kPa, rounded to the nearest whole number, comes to -47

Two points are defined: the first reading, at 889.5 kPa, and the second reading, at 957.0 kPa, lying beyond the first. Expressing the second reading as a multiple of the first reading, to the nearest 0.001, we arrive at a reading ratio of 0.939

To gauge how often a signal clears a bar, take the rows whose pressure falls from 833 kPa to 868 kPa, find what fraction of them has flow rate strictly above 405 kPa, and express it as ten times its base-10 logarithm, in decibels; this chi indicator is -6.7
